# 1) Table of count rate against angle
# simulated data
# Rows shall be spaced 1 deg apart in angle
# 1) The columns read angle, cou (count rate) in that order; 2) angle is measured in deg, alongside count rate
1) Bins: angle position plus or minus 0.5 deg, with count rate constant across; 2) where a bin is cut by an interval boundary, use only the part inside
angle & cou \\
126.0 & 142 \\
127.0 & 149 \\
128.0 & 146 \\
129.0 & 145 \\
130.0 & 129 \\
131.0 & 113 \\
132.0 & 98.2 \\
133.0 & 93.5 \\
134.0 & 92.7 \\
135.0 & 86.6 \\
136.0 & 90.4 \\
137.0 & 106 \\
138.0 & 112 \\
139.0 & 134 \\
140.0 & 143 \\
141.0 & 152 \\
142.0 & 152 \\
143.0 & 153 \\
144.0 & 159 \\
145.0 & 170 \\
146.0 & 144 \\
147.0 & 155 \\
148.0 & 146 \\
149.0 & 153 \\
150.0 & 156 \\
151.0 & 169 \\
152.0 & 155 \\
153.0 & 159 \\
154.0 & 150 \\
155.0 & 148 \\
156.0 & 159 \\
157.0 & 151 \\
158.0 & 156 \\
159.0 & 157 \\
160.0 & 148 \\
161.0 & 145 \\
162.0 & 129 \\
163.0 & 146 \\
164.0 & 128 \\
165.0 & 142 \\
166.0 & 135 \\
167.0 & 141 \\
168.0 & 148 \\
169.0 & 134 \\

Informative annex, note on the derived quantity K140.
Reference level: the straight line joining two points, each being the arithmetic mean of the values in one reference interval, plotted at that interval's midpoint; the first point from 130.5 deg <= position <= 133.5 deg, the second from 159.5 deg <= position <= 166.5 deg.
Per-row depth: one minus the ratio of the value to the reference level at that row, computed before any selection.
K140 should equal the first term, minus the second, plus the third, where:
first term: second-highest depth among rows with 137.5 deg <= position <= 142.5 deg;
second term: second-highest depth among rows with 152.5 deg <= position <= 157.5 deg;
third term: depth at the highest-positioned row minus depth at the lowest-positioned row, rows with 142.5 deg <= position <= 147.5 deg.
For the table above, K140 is -0.03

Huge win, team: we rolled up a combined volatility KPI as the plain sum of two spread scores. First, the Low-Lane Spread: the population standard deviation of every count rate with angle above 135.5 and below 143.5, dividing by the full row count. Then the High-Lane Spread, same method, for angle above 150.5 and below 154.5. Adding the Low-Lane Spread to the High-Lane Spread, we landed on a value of 30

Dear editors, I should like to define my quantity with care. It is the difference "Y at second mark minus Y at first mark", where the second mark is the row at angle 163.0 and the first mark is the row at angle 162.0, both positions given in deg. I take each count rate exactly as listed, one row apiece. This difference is 17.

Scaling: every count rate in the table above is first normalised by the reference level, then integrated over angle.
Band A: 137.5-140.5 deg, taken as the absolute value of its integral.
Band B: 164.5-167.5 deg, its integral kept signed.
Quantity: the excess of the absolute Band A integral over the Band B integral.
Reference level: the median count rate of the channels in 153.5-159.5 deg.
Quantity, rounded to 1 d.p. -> -0.2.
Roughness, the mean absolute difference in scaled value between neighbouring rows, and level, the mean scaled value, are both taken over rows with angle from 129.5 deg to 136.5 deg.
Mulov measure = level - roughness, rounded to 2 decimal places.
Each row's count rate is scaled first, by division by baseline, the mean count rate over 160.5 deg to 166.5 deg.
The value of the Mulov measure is 0.67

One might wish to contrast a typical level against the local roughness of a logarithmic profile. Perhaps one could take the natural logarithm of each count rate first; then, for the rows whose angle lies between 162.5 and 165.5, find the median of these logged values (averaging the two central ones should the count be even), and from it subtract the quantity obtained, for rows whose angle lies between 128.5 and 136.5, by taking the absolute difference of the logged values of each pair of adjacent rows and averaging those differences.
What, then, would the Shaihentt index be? 4.88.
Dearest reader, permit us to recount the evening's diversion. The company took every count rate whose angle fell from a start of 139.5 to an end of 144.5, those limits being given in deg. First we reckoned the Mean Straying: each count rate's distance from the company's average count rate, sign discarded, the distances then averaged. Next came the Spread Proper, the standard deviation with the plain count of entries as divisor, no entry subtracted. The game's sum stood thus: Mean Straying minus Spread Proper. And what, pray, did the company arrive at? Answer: -1.6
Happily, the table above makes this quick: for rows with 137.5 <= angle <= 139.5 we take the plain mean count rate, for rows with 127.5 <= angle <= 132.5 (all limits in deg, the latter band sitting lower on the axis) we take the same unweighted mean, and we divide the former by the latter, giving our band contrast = 0.97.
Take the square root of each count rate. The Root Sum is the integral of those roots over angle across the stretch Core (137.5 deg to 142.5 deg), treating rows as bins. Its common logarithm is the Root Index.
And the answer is 1.77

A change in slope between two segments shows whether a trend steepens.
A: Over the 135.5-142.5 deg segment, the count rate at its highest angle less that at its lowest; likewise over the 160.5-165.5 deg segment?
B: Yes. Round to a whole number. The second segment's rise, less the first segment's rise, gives -65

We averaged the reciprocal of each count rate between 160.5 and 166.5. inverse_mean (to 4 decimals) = 0.0073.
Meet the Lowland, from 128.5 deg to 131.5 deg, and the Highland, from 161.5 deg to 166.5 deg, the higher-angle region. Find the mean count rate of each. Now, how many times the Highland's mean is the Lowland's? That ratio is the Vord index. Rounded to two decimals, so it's 0.95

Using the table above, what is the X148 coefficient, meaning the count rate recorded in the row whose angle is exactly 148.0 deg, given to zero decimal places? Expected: 146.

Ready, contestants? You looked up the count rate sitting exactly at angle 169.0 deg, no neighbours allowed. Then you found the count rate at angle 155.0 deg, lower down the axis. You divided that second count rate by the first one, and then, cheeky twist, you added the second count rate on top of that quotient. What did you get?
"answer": 149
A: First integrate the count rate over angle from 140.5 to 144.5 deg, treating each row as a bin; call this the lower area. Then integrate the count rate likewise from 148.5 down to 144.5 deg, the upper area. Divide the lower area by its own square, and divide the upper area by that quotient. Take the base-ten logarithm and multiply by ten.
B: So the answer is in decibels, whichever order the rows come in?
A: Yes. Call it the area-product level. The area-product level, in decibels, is 55.8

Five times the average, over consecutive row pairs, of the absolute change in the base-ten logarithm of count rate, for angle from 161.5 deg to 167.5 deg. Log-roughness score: 0.197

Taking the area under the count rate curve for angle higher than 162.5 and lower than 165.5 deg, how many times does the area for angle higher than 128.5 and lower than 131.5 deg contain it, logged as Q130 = 0.930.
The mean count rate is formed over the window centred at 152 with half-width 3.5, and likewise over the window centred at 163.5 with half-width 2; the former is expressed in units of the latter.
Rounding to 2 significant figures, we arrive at 1.1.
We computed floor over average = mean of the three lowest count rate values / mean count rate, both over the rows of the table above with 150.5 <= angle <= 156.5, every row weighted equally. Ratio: 0.9638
